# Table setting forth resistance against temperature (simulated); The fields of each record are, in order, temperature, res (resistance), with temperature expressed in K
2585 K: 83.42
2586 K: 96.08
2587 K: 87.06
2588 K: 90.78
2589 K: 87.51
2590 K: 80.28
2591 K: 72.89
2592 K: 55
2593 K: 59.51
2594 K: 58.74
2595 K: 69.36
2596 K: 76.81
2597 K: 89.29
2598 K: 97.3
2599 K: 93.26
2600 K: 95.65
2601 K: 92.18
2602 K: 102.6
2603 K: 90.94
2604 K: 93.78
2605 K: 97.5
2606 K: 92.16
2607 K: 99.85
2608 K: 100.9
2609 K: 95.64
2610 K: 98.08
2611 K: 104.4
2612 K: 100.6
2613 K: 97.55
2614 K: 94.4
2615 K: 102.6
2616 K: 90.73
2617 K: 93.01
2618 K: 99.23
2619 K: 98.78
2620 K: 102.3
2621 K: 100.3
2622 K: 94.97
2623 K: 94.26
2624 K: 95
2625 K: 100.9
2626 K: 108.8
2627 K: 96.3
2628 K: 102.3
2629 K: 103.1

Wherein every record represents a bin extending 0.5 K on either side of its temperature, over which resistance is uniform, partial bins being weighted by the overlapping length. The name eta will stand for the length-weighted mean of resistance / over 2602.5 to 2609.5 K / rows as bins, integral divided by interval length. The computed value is 95.8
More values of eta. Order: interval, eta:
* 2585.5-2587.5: 91.6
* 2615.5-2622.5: 97.0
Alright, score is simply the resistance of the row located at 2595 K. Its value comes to 69.36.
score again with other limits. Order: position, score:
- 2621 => 100.3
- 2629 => 103.1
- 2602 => 102.6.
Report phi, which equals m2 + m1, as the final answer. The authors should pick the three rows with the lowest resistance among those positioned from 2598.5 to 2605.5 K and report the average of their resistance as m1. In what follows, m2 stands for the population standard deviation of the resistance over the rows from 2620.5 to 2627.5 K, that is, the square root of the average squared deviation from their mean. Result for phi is 97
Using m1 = 92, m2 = 4.8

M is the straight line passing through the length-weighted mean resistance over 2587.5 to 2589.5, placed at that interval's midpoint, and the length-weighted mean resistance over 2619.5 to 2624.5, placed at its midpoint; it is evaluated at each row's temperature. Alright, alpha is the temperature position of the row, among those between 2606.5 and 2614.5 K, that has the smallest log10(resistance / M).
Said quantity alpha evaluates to 2614 K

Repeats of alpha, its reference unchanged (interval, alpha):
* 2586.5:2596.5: 2592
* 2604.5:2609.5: 2606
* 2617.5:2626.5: 2623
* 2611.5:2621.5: 2616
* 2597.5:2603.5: 2603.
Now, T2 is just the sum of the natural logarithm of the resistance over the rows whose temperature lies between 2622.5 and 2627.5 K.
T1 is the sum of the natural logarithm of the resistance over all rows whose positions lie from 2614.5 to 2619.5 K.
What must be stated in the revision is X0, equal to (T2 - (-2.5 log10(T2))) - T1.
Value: 3.5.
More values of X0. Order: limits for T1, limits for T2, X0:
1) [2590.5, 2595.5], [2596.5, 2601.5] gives 5.4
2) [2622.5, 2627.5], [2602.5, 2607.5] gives 3.2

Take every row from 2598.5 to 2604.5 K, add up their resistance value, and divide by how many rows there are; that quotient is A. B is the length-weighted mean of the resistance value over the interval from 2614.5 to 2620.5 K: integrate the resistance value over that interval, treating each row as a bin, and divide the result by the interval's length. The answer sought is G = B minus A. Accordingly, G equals 3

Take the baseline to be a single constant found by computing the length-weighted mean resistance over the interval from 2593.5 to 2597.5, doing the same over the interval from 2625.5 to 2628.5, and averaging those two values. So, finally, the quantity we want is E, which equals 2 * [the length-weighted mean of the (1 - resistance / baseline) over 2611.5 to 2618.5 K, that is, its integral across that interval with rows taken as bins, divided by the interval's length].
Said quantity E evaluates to -0.20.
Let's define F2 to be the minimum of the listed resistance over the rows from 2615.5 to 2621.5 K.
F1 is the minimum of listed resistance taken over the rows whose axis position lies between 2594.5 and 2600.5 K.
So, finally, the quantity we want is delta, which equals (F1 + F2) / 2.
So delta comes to 80.0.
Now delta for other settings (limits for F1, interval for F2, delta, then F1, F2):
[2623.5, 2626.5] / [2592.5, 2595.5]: 76.9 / 95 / 58.74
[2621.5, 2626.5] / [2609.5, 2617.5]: 92.5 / 94.26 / 90.73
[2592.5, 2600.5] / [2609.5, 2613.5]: 78.1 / 58.74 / 97.55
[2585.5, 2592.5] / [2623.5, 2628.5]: 75.0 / 55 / 95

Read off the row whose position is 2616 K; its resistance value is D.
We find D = 90.73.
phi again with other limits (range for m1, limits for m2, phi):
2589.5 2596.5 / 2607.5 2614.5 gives 61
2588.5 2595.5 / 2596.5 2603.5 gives 62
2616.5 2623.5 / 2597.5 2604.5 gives 98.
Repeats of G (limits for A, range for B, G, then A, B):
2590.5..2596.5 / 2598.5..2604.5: 29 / 65.4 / 95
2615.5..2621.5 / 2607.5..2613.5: 2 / 97.4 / 100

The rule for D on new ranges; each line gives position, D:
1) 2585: 83.42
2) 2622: 94.97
